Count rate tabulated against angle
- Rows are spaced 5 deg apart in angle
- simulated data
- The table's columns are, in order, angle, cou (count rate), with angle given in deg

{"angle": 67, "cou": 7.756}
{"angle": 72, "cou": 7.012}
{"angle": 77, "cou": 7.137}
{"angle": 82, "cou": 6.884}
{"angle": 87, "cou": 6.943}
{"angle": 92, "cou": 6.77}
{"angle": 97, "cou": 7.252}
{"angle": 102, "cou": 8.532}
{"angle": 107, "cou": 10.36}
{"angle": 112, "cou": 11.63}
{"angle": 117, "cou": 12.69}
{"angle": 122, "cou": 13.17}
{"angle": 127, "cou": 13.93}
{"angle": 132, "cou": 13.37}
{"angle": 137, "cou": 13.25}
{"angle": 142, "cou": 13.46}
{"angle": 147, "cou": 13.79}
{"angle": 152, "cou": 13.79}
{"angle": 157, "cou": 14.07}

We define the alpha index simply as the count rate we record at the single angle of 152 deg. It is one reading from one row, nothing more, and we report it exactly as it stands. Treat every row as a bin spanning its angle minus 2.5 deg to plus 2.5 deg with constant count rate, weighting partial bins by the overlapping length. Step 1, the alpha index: 13.79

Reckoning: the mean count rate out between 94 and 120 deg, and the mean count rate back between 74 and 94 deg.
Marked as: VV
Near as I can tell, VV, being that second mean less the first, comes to -3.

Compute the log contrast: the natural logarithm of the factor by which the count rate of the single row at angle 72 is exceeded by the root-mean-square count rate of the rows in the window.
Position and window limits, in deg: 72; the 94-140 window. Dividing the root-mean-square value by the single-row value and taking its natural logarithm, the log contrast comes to 0.52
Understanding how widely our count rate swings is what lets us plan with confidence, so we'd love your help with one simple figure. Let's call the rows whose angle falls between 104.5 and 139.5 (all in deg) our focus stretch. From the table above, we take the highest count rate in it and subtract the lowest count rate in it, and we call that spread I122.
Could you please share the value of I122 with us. 3.6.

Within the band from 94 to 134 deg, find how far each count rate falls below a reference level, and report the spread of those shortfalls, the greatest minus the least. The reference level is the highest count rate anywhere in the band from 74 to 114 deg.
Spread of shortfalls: 6.7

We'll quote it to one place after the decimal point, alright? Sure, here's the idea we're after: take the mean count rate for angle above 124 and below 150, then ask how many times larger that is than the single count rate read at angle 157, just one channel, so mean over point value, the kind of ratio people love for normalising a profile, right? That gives 1.0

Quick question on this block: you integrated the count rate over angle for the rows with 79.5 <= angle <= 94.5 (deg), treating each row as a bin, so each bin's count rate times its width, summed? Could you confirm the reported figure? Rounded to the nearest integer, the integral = 103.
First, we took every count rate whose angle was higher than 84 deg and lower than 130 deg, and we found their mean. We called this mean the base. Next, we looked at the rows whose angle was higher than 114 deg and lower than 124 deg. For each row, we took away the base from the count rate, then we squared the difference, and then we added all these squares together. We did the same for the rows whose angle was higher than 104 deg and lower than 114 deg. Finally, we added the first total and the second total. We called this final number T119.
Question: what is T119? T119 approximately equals 18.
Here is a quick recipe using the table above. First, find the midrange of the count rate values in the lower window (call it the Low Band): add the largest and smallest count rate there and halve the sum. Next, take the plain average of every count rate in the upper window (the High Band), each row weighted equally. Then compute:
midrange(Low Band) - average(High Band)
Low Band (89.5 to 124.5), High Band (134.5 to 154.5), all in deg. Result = -3.6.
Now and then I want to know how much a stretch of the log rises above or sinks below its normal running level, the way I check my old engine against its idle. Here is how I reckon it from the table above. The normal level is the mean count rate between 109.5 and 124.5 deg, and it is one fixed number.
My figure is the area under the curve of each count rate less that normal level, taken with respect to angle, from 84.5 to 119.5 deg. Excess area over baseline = -116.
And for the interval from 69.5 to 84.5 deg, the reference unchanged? -82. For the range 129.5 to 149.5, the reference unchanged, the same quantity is 19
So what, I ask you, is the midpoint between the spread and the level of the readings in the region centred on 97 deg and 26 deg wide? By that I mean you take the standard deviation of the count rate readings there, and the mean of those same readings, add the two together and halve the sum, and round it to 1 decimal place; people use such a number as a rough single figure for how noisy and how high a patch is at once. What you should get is 4.7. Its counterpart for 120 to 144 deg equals 6.9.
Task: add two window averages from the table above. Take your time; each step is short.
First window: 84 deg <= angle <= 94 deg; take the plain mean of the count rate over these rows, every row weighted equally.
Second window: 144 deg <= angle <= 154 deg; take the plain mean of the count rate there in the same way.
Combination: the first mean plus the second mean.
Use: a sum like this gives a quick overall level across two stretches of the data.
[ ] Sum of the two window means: 20.6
